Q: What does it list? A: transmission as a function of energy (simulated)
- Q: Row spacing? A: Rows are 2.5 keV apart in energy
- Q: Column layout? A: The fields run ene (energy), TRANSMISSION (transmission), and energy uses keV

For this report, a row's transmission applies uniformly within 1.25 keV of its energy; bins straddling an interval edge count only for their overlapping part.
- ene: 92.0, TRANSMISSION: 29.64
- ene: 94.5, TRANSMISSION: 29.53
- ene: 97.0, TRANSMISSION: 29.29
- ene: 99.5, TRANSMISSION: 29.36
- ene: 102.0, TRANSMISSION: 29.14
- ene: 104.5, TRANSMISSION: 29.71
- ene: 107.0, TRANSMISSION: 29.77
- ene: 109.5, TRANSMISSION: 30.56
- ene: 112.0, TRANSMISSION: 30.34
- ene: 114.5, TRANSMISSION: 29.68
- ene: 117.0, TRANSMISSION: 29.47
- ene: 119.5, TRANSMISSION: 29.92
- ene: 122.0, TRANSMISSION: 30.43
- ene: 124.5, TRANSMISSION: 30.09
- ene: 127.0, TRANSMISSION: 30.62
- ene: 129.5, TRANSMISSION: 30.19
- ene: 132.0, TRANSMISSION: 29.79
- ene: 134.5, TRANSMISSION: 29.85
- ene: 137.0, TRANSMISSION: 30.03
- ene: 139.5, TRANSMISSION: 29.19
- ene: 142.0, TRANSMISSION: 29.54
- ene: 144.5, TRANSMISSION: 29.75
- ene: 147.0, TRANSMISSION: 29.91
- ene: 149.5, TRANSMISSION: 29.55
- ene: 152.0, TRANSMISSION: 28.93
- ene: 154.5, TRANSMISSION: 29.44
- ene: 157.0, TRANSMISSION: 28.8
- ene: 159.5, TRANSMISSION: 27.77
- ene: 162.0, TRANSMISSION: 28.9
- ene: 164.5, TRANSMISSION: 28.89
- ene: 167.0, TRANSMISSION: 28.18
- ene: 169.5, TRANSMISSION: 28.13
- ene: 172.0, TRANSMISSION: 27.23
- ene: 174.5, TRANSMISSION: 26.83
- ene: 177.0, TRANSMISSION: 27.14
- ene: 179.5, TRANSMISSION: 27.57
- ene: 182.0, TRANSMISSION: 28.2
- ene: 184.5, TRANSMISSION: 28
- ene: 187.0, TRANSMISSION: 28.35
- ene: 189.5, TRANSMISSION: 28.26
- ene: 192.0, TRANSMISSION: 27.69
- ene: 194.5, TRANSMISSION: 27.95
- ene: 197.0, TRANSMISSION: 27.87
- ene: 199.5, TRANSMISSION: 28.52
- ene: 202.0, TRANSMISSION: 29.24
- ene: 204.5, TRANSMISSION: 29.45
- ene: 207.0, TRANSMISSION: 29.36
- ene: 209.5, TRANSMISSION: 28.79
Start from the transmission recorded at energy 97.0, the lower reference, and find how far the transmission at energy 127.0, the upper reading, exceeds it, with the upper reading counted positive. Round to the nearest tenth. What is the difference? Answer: 1.3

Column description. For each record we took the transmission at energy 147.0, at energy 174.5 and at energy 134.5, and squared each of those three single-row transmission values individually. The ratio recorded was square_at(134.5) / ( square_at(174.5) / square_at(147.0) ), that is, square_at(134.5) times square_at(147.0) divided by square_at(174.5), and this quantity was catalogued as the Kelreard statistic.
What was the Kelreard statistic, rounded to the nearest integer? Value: 1107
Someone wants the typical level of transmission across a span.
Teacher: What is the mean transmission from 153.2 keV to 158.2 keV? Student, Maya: 29.1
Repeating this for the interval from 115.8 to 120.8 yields 29.7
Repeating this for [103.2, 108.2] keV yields 29.7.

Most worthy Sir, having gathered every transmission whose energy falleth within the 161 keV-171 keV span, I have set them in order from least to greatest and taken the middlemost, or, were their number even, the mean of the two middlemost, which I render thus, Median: 28.5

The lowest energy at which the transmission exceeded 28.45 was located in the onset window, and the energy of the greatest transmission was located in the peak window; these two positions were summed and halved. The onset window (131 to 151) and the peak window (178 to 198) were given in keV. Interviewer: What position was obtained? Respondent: 159.5 keV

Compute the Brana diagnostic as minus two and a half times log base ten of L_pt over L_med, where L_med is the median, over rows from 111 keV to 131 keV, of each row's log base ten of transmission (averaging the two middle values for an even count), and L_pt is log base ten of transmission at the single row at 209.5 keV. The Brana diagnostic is 0.015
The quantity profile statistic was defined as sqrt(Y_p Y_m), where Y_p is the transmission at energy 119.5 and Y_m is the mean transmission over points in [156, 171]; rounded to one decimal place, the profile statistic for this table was 29.2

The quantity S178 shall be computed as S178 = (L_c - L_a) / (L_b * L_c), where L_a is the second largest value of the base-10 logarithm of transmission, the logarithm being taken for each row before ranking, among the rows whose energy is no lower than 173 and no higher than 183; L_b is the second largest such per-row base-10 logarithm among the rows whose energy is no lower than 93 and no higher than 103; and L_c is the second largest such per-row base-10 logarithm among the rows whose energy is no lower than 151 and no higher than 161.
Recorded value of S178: 0.010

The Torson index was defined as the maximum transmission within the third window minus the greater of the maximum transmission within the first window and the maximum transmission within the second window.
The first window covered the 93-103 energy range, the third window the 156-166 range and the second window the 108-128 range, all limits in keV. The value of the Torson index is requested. -1.72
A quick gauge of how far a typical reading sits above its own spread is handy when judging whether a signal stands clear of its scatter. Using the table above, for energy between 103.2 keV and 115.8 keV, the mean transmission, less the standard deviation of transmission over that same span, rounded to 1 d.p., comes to 29.6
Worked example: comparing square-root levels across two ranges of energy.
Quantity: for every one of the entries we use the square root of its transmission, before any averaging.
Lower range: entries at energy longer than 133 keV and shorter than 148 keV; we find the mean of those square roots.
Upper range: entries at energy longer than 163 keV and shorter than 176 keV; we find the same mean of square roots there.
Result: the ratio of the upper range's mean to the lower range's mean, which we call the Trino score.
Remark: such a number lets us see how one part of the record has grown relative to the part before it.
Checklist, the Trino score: 0.97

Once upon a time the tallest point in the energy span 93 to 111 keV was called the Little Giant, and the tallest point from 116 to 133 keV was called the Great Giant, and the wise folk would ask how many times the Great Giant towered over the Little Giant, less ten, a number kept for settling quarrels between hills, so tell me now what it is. -9.00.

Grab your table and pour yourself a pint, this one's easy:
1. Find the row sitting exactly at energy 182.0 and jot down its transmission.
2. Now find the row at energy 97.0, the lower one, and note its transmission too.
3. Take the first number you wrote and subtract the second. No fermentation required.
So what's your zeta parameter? -1.09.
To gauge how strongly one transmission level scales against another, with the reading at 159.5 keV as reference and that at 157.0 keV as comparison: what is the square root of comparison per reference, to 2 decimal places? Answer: 1.02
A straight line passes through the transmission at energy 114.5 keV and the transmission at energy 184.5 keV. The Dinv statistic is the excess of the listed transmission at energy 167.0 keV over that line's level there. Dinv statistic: -0.24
